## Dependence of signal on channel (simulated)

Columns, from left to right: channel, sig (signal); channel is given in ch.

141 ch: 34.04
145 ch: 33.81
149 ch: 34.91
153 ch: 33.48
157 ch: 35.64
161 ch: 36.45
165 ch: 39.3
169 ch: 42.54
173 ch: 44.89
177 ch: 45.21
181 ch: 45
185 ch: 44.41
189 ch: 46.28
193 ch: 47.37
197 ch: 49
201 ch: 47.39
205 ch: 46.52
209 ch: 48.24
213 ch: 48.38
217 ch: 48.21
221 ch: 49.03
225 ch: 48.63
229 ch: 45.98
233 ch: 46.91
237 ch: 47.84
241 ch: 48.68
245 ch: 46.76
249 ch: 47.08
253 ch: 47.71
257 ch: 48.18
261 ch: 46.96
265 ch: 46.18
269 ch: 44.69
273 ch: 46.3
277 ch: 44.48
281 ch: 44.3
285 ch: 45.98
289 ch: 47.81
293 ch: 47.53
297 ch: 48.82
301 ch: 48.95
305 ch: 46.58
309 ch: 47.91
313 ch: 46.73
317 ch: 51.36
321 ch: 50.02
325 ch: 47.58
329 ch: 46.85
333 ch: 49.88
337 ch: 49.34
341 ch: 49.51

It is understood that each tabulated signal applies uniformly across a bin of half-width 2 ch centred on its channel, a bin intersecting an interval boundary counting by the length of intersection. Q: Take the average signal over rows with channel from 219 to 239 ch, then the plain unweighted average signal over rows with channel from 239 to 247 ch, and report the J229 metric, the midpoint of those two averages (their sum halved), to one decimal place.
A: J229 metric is 47.7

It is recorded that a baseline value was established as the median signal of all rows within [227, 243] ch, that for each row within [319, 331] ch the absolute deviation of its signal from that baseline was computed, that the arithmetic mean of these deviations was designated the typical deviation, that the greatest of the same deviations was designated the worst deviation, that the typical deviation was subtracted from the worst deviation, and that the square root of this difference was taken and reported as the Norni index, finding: 1.23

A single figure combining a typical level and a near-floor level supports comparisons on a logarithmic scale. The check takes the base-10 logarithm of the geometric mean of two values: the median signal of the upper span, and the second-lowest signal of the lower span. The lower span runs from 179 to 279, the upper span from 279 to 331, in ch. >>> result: 1.66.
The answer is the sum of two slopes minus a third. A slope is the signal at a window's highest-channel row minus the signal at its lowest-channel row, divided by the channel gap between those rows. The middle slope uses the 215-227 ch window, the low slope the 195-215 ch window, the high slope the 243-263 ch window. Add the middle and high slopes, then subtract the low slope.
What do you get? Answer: 0.10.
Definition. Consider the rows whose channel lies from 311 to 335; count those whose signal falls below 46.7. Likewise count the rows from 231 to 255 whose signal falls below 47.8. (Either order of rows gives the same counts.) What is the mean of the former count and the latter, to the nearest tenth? 2.0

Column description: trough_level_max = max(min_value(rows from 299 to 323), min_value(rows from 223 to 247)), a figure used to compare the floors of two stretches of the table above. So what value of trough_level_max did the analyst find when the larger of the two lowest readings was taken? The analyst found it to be 46.6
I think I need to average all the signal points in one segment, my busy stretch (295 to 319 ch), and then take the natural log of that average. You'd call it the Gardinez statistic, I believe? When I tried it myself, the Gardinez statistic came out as 3.88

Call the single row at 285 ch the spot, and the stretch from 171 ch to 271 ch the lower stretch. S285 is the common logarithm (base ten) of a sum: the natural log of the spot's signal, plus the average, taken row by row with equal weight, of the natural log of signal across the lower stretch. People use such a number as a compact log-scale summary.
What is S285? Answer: 0.885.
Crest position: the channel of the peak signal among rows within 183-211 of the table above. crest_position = 197 ch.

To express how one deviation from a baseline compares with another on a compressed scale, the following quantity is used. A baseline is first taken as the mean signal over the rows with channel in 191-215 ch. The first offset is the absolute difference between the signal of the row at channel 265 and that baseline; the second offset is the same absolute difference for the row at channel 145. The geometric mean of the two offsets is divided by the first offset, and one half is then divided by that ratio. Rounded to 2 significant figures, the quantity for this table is 0.17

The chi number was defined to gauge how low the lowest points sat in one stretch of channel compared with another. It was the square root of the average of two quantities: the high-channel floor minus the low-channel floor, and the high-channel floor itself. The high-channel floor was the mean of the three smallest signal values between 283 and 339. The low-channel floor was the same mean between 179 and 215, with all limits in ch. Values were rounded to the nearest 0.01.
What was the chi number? 4.88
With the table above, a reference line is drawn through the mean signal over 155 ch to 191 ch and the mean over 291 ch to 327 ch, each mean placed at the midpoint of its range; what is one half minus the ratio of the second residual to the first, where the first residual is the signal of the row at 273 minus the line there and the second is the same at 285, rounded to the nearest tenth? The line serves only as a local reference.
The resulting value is -2.4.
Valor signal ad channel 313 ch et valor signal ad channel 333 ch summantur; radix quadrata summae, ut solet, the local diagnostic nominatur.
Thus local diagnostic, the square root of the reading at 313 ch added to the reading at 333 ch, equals 9.83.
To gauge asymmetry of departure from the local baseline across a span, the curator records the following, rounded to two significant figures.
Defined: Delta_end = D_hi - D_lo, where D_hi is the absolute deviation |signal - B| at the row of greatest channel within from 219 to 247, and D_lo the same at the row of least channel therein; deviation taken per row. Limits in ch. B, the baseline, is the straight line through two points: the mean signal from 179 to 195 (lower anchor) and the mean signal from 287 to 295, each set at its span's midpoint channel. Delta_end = -2.6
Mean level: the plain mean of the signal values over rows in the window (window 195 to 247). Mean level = 47.8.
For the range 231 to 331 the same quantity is 47.3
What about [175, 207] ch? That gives 46.4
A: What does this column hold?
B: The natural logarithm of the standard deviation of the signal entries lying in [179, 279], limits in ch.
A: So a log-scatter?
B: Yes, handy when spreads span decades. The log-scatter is 0.3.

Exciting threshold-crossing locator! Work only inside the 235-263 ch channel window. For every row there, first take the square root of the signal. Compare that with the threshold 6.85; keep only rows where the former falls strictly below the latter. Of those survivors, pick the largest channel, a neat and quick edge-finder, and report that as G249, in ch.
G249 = 245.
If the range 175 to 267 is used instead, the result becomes 265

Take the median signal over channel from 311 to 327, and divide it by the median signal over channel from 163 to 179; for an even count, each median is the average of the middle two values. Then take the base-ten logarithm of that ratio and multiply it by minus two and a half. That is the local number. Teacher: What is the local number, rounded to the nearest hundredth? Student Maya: -0.12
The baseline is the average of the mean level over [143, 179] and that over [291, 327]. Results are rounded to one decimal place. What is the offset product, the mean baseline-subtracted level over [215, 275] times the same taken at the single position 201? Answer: 15.2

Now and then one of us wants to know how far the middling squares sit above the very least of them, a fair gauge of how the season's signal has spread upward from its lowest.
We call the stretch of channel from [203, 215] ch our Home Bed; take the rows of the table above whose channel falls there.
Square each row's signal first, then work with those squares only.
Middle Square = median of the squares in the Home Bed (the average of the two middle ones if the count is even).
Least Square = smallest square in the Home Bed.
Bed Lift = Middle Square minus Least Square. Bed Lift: 163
